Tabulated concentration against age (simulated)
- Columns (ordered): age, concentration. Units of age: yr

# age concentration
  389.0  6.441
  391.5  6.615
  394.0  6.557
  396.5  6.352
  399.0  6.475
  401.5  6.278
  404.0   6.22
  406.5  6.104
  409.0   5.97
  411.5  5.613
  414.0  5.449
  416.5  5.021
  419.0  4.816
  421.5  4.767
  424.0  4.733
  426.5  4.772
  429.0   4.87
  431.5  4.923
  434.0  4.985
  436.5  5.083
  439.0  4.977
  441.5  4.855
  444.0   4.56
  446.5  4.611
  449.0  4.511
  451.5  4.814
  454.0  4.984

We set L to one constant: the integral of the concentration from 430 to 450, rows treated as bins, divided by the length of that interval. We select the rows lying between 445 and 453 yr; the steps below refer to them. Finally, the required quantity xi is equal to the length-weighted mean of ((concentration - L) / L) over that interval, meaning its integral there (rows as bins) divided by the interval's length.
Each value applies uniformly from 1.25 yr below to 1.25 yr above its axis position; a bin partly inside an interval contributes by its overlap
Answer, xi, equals -0.03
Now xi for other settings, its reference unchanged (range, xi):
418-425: -0.01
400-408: 0.29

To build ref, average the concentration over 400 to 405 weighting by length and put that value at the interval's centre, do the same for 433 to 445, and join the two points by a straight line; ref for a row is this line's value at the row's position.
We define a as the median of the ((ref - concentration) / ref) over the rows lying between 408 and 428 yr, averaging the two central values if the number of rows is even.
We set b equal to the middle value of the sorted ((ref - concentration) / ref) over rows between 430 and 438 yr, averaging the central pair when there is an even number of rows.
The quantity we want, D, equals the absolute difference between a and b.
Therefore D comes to 0.10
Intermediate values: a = 0.118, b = 0.019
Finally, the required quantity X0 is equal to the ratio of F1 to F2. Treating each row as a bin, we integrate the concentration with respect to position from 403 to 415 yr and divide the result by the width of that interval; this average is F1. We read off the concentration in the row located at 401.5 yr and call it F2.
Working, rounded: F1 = 5.87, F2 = 6.278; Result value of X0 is 0.9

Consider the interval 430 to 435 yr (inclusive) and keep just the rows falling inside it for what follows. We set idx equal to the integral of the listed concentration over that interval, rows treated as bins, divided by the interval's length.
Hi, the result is 4.95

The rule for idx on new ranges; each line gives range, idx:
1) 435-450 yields 4.77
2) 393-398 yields 6.45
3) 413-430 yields 4.91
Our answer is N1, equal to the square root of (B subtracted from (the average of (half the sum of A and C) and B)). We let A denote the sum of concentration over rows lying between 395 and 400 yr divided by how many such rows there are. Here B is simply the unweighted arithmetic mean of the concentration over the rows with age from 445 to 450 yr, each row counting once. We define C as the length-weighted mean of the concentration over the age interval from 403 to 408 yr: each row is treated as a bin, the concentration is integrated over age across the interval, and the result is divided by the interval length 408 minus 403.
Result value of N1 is 0.93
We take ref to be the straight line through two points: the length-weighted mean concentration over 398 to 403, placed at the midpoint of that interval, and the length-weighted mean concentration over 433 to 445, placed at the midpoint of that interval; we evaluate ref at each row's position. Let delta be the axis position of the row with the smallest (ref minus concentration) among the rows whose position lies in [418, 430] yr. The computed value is 429.0 yr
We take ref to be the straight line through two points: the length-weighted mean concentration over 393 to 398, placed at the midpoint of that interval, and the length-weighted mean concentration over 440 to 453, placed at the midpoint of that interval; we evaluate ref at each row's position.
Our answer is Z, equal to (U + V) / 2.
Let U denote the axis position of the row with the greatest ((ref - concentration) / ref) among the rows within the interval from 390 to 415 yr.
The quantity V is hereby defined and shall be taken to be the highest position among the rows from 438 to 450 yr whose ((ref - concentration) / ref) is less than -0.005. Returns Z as 426.5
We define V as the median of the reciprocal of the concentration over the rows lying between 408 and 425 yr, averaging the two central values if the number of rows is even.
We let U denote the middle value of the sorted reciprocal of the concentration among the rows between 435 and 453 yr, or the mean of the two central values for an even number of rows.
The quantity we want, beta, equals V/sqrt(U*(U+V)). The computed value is 0.69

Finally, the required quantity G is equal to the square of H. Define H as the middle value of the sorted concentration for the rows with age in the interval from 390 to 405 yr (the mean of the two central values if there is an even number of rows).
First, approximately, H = 6.4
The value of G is 41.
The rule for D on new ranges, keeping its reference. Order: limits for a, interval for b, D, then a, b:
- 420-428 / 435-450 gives 0.14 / 0.133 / -0.005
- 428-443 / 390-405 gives 0.00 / 0.004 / 0.003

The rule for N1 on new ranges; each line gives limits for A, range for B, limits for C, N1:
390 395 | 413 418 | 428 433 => 0.50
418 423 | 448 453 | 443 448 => 0.11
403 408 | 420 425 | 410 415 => 0.74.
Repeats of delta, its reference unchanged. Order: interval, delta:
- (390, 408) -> 399.0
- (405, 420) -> 406.5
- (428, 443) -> 436.5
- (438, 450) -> 439.0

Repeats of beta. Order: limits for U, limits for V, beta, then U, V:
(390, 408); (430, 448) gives 0.85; 0.16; 0.203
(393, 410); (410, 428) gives 0.86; 0.16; 0.208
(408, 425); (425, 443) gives 0.72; 0.20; 0.203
